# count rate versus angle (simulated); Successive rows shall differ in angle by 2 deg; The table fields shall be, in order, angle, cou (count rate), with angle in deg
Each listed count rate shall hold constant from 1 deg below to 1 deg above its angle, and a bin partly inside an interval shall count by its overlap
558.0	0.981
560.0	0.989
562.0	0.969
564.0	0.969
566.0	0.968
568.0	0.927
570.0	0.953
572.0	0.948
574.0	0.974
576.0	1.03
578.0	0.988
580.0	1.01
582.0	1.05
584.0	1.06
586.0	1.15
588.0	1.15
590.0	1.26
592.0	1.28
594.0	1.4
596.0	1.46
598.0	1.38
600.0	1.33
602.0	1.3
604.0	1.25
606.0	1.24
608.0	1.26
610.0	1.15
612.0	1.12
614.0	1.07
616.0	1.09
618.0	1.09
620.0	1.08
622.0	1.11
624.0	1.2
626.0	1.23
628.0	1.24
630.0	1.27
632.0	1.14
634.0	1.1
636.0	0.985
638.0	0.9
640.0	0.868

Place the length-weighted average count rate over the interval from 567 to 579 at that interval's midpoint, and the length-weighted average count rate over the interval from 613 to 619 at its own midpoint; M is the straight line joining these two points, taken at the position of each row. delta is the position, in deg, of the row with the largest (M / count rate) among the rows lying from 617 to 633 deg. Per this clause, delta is 620.0 deg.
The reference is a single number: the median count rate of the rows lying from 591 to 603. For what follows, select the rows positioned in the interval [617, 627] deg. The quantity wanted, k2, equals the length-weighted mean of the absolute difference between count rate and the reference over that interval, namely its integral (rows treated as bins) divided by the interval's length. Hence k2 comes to 0.213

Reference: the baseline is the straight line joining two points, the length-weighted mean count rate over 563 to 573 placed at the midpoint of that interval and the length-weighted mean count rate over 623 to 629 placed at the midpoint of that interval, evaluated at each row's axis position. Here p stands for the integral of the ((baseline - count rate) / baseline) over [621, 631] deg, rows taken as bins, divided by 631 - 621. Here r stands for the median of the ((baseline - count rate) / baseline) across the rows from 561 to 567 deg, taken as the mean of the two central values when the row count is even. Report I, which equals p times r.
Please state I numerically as -0.0004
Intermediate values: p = 0.01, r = -0.037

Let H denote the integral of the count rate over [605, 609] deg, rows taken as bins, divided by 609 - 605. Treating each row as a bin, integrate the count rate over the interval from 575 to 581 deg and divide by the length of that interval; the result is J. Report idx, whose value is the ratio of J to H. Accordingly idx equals 0.81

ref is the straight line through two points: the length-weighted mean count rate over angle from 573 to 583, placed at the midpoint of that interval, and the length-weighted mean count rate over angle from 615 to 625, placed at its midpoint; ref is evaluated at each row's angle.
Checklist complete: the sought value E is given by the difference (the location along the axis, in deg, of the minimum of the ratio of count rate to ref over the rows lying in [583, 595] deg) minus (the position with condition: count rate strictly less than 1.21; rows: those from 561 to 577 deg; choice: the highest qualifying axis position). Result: 8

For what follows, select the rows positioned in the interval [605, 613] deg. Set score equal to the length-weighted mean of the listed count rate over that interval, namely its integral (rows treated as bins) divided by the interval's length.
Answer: 1.19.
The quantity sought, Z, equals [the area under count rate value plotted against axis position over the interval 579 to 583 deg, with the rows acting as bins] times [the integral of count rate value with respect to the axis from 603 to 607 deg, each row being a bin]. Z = 20.5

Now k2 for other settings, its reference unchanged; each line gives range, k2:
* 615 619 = 0.265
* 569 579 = 0.376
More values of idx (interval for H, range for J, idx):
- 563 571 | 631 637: 1.13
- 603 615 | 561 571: 0.81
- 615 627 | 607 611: 1.06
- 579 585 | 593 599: 1.36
